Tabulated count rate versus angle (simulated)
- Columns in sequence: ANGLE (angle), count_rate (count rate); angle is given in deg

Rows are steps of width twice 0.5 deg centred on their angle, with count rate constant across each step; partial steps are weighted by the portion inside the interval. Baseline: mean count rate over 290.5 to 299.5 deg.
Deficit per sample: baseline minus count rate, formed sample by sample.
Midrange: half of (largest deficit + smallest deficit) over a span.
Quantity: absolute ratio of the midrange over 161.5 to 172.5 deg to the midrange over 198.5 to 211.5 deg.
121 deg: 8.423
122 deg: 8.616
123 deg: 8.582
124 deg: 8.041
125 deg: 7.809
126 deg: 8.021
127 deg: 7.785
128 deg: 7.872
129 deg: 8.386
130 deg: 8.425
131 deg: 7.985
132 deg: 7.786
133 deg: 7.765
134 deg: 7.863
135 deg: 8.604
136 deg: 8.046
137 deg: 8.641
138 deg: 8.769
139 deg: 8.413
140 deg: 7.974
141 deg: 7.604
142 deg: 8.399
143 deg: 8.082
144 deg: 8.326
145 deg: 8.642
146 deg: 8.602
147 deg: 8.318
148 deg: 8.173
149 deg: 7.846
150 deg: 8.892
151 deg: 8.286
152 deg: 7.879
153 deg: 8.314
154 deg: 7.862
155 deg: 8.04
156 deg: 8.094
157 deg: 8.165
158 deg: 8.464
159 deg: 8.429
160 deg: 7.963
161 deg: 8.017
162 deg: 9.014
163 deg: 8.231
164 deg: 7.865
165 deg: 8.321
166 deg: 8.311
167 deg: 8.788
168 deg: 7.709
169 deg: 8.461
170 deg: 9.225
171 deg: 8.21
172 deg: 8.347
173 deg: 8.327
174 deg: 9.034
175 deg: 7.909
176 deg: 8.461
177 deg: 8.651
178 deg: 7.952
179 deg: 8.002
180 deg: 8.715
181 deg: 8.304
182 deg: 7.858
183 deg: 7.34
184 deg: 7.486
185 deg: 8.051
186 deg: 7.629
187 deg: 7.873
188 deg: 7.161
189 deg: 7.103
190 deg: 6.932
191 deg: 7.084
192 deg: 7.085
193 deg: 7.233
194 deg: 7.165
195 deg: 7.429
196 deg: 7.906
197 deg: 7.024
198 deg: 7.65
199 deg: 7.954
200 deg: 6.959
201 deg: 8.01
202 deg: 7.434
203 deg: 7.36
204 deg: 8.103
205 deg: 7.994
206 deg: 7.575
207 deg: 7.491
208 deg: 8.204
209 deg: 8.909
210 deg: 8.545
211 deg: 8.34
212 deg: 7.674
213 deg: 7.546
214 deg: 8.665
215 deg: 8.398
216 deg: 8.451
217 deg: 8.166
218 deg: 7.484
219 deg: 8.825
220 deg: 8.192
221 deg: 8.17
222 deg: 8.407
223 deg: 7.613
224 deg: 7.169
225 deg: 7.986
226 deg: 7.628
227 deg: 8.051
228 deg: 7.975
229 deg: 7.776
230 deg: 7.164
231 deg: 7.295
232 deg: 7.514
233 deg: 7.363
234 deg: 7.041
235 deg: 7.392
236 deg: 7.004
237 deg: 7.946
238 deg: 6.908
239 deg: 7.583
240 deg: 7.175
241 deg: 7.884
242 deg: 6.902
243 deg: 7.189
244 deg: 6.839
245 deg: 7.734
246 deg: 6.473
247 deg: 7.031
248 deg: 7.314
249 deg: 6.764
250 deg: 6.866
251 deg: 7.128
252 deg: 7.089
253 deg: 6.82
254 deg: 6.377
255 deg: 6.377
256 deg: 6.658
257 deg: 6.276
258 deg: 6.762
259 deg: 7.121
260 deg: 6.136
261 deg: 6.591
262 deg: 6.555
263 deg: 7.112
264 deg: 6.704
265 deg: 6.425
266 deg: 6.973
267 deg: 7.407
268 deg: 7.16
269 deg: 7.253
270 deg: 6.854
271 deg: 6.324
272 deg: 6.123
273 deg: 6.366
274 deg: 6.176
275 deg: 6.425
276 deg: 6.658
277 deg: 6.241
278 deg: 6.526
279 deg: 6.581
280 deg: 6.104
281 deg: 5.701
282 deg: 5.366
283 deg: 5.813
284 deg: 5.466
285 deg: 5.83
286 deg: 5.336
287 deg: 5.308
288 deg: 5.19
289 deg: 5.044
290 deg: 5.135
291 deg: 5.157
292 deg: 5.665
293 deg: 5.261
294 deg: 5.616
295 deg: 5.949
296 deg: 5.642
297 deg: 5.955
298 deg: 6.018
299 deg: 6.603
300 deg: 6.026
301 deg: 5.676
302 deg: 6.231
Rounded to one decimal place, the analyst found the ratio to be 1.2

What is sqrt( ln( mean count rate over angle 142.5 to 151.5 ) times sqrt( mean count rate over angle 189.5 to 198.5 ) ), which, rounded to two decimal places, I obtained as 2.39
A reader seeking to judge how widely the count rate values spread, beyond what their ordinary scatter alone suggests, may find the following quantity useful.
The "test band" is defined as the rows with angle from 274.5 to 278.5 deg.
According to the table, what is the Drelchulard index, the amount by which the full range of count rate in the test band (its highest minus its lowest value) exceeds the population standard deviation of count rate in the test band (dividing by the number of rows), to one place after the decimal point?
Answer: 0.3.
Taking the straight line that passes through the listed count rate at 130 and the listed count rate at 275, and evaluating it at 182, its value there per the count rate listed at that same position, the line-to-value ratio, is 0.98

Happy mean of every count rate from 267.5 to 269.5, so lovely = 7.2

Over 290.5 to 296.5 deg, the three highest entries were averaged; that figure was 5.8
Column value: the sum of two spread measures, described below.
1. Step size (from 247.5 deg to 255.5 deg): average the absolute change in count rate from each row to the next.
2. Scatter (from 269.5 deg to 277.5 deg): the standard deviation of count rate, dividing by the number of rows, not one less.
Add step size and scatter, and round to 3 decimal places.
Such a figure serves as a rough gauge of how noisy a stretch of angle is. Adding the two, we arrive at 0.470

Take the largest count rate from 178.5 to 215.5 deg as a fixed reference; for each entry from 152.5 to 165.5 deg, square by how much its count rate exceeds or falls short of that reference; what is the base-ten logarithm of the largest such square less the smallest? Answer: 0.04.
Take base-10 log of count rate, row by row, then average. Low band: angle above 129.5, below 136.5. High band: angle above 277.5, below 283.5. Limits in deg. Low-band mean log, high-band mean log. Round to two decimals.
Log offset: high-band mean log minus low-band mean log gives -0.13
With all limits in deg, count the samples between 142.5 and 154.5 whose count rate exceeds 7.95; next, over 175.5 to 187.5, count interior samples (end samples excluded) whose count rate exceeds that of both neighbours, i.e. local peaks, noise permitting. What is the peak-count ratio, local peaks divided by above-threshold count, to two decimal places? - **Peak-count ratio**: 0.33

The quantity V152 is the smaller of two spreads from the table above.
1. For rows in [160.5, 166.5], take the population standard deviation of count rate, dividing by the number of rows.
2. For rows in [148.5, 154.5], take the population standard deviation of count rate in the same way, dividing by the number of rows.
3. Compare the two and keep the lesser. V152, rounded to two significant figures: 0.36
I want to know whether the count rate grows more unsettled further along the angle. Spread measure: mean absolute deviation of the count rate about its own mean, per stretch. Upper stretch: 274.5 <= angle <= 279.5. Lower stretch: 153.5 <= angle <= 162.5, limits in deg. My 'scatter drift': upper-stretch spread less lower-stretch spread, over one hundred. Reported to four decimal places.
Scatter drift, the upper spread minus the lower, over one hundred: -0.0015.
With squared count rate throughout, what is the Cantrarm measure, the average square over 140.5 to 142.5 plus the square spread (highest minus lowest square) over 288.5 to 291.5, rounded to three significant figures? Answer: 65.3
